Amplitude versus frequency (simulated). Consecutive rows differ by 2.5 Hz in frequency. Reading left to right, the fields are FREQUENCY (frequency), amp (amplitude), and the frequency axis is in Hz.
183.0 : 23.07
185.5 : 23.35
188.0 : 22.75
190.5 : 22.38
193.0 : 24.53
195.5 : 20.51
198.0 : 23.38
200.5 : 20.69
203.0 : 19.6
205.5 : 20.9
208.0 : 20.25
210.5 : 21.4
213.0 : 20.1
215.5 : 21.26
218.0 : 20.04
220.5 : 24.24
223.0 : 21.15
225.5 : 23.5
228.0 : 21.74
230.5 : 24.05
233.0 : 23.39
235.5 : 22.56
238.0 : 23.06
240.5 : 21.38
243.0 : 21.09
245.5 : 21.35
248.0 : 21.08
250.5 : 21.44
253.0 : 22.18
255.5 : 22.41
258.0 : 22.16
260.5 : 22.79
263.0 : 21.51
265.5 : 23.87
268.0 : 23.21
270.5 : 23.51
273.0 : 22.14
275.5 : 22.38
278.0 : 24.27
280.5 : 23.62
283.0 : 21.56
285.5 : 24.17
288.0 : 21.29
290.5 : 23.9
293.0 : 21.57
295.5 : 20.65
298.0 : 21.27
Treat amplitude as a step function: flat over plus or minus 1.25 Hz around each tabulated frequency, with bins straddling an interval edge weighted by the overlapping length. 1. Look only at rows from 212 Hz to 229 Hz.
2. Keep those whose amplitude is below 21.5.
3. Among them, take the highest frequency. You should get 223.0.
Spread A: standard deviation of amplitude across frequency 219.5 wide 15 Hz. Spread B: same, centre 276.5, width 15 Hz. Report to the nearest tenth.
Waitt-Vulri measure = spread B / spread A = 0.6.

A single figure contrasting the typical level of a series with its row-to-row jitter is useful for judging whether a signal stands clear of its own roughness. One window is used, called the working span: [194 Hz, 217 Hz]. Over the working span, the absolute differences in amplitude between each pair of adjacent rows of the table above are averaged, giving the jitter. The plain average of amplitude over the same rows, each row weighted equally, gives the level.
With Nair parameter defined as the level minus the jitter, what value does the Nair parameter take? 19.4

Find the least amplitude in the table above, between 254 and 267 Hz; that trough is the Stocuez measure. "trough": 21.51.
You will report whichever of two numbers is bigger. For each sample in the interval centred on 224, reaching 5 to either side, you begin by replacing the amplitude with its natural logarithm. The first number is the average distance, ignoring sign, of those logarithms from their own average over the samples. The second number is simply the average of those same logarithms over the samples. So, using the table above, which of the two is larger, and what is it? 3.12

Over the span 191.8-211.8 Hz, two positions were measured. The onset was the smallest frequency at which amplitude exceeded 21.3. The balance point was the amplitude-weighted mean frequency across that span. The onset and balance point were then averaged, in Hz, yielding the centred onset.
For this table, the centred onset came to 197.3 Hz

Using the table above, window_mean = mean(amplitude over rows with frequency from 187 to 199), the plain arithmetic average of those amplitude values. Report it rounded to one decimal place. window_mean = 22.7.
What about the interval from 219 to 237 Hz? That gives 22.9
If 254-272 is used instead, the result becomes 22.8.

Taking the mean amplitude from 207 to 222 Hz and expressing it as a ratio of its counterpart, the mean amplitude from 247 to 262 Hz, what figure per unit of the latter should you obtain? 0.964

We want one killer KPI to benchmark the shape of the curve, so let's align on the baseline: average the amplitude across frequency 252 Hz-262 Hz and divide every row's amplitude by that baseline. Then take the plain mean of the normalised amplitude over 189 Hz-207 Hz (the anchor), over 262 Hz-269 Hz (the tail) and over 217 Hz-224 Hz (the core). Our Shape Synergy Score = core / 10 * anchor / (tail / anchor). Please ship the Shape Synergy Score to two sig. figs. 0.090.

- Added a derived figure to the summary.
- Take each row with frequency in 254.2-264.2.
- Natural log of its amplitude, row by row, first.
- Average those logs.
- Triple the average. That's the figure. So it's 9.30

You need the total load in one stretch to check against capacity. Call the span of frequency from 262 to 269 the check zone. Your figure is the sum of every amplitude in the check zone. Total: 68.6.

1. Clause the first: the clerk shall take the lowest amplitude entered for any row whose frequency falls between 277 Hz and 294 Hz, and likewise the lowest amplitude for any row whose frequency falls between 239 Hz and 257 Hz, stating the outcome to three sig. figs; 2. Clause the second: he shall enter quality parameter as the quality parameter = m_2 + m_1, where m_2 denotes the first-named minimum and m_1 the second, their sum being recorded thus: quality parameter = 42.4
